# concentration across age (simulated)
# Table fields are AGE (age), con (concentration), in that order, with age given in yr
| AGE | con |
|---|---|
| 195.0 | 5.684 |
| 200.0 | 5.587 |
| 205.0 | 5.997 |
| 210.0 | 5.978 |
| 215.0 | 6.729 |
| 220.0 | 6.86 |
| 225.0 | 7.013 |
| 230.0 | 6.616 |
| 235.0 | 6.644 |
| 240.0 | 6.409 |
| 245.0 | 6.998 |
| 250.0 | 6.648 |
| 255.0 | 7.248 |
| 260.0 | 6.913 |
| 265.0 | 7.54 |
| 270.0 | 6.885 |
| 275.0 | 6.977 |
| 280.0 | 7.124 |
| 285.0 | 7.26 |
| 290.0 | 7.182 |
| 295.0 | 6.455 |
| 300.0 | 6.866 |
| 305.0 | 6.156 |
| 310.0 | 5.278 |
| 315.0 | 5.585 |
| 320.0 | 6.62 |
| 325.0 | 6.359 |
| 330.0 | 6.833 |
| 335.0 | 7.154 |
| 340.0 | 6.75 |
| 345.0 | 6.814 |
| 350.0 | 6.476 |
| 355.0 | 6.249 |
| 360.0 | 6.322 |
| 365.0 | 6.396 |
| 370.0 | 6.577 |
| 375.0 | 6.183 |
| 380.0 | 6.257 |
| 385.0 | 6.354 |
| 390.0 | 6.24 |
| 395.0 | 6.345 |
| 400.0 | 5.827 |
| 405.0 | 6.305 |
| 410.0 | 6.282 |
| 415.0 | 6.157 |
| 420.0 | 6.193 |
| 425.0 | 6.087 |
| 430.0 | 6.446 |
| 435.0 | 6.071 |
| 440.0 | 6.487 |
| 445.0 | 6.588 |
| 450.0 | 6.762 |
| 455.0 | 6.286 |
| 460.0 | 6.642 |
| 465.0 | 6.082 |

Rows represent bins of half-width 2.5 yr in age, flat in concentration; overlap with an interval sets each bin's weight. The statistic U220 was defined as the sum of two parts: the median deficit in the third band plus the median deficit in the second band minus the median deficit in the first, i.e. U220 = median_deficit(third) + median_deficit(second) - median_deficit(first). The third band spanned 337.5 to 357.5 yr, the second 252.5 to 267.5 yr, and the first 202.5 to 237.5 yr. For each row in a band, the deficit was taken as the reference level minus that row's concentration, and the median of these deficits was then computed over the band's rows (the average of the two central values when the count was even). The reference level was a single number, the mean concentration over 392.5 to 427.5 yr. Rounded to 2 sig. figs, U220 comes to -1.0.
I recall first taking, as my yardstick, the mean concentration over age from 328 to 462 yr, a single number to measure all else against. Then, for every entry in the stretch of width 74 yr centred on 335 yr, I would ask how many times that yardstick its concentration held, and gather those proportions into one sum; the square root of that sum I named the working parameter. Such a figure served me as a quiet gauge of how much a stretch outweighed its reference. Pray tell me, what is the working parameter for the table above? 3.88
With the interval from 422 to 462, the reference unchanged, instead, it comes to 2.83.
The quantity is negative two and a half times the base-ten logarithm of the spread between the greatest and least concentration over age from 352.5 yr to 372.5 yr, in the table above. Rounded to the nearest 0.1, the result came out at 1.2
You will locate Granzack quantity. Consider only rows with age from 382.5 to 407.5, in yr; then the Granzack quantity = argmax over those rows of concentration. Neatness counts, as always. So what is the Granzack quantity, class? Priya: 385.0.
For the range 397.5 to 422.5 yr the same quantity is 405.0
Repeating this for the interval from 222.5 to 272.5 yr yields 265.0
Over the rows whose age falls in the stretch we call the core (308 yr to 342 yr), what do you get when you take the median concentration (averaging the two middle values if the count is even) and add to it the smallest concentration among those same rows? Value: 11.9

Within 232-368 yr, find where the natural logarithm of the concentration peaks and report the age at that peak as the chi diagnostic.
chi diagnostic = 265.0 yr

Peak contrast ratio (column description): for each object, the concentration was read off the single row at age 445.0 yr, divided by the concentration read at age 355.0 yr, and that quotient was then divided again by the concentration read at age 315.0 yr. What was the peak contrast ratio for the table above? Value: 0.189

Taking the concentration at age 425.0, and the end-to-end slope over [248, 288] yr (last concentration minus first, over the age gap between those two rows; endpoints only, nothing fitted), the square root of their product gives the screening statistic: 0.33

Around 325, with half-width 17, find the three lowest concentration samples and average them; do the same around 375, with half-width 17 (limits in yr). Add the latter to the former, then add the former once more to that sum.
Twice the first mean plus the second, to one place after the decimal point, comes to 17.7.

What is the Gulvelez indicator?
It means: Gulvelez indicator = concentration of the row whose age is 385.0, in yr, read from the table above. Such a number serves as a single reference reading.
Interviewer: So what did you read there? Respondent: 6.354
